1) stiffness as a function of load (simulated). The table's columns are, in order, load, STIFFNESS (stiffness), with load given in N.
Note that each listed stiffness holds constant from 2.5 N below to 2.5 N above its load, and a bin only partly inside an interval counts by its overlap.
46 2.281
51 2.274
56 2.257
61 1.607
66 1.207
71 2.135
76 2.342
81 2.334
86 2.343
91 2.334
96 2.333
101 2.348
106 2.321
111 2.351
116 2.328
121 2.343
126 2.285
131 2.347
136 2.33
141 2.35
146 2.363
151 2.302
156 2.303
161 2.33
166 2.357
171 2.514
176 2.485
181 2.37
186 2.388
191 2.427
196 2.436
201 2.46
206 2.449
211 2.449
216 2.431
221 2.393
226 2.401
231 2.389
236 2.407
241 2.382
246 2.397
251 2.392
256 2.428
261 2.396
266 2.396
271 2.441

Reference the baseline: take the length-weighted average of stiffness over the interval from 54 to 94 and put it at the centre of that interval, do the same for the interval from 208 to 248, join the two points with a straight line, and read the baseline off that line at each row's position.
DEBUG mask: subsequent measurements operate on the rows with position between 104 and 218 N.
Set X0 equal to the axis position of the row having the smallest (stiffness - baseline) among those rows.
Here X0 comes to 216 N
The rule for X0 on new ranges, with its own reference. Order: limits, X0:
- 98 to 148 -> 126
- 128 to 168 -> 156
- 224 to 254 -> 251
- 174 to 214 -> 181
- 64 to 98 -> 66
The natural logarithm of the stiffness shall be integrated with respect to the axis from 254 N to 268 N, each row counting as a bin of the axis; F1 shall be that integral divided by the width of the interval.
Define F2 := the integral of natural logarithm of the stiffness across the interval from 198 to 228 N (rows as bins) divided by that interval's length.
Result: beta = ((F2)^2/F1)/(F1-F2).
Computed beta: -88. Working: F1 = 0.878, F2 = 0.888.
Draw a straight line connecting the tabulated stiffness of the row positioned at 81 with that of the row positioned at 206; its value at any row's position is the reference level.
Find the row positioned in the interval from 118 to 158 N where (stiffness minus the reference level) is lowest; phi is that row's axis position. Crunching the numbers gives 156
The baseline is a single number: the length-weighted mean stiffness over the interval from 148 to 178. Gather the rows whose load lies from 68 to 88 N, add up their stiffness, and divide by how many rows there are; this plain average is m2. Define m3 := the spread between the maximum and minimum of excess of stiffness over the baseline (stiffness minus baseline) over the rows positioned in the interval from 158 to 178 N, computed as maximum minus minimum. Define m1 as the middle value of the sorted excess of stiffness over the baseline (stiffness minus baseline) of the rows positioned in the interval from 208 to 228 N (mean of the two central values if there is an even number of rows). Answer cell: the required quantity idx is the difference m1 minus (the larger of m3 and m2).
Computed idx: -2.25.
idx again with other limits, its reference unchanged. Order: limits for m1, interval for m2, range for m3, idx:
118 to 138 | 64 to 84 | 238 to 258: -2.05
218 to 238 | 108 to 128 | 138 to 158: -2.31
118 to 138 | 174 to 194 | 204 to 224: -2.46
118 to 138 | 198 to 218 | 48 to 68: -2.49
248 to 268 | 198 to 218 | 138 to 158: -2.43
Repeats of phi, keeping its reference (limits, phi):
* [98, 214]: 156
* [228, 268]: 266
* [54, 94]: 66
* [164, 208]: 181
